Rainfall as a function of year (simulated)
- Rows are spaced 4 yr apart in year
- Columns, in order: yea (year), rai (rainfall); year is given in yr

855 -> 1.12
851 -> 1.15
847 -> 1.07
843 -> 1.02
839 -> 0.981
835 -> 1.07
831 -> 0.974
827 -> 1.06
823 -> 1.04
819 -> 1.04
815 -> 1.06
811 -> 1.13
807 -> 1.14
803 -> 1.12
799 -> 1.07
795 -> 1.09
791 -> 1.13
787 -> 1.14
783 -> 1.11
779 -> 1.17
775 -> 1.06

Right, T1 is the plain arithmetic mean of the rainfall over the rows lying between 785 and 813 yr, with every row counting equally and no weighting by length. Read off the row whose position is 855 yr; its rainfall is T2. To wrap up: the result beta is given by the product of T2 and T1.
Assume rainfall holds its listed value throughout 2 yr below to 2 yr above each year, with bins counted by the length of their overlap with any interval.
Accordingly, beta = 1.25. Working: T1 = 1.12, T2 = 1.12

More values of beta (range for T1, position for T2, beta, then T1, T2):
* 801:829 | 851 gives 1.25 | 1.08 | 1.15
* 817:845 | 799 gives 1.10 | 1.03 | 1.07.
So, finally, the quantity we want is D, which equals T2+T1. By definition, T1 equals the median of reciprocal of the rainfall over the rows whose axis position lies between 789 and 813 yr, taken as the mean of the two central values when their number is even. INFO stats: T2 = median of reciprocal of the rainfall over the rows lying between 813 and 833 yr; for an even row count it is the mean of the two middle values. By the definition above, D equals 1.85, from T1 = 0.889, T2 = 0.962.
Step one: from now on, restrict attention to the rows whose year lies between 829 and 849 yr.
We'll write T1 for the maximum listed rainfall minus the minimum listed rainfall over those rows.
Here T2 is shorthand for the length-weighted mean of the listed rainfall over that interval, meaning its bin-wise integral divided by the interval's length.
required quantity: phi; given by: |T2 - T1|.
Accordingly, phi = 0.93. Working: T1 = 0.096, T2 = 1.02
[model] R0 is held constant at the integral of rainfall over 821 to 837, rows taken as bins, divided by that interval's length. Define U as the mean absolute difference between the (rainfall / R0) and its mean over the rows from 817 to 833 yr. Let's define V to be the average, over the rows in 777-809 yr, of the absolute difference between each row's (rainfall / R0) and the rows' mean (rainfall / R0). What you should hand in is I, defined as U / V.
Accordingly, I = 1.15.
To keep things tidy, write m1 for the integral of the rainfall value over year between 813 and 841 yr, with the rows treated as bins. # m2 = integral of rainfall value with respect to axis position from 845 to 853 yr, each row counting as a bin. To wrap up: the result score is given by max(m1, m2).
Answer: 29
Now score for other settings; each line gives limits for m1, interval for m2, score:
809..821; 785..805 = 22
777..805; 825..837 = 31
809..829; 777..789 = 21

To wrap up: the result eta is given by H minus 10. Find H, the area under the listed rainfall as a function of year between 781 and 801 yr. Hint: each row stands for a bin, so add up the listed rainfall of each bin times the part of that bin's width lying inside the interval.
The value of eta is 12.2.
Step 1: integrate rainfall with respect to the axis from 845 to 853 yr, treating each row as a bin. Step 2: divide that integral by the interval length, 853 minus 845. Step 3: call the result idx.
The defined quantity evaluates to 1.11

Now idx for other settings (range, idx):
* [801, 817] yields 1.11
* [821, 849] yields 1.03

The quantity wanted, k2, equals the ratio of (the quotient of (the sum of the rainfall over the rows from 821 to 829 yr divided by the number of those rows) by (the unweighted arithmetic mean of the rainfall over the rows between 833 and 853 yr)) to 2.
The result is 0.50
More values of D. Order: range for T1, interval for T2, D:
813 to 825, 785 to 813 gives 1.85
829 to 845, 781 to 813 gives 1.89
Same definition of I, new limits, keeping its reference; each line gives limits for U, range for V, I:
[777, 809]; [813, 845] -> 0.81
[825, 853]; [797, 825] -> 1.24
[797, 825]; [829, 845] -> 1.12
